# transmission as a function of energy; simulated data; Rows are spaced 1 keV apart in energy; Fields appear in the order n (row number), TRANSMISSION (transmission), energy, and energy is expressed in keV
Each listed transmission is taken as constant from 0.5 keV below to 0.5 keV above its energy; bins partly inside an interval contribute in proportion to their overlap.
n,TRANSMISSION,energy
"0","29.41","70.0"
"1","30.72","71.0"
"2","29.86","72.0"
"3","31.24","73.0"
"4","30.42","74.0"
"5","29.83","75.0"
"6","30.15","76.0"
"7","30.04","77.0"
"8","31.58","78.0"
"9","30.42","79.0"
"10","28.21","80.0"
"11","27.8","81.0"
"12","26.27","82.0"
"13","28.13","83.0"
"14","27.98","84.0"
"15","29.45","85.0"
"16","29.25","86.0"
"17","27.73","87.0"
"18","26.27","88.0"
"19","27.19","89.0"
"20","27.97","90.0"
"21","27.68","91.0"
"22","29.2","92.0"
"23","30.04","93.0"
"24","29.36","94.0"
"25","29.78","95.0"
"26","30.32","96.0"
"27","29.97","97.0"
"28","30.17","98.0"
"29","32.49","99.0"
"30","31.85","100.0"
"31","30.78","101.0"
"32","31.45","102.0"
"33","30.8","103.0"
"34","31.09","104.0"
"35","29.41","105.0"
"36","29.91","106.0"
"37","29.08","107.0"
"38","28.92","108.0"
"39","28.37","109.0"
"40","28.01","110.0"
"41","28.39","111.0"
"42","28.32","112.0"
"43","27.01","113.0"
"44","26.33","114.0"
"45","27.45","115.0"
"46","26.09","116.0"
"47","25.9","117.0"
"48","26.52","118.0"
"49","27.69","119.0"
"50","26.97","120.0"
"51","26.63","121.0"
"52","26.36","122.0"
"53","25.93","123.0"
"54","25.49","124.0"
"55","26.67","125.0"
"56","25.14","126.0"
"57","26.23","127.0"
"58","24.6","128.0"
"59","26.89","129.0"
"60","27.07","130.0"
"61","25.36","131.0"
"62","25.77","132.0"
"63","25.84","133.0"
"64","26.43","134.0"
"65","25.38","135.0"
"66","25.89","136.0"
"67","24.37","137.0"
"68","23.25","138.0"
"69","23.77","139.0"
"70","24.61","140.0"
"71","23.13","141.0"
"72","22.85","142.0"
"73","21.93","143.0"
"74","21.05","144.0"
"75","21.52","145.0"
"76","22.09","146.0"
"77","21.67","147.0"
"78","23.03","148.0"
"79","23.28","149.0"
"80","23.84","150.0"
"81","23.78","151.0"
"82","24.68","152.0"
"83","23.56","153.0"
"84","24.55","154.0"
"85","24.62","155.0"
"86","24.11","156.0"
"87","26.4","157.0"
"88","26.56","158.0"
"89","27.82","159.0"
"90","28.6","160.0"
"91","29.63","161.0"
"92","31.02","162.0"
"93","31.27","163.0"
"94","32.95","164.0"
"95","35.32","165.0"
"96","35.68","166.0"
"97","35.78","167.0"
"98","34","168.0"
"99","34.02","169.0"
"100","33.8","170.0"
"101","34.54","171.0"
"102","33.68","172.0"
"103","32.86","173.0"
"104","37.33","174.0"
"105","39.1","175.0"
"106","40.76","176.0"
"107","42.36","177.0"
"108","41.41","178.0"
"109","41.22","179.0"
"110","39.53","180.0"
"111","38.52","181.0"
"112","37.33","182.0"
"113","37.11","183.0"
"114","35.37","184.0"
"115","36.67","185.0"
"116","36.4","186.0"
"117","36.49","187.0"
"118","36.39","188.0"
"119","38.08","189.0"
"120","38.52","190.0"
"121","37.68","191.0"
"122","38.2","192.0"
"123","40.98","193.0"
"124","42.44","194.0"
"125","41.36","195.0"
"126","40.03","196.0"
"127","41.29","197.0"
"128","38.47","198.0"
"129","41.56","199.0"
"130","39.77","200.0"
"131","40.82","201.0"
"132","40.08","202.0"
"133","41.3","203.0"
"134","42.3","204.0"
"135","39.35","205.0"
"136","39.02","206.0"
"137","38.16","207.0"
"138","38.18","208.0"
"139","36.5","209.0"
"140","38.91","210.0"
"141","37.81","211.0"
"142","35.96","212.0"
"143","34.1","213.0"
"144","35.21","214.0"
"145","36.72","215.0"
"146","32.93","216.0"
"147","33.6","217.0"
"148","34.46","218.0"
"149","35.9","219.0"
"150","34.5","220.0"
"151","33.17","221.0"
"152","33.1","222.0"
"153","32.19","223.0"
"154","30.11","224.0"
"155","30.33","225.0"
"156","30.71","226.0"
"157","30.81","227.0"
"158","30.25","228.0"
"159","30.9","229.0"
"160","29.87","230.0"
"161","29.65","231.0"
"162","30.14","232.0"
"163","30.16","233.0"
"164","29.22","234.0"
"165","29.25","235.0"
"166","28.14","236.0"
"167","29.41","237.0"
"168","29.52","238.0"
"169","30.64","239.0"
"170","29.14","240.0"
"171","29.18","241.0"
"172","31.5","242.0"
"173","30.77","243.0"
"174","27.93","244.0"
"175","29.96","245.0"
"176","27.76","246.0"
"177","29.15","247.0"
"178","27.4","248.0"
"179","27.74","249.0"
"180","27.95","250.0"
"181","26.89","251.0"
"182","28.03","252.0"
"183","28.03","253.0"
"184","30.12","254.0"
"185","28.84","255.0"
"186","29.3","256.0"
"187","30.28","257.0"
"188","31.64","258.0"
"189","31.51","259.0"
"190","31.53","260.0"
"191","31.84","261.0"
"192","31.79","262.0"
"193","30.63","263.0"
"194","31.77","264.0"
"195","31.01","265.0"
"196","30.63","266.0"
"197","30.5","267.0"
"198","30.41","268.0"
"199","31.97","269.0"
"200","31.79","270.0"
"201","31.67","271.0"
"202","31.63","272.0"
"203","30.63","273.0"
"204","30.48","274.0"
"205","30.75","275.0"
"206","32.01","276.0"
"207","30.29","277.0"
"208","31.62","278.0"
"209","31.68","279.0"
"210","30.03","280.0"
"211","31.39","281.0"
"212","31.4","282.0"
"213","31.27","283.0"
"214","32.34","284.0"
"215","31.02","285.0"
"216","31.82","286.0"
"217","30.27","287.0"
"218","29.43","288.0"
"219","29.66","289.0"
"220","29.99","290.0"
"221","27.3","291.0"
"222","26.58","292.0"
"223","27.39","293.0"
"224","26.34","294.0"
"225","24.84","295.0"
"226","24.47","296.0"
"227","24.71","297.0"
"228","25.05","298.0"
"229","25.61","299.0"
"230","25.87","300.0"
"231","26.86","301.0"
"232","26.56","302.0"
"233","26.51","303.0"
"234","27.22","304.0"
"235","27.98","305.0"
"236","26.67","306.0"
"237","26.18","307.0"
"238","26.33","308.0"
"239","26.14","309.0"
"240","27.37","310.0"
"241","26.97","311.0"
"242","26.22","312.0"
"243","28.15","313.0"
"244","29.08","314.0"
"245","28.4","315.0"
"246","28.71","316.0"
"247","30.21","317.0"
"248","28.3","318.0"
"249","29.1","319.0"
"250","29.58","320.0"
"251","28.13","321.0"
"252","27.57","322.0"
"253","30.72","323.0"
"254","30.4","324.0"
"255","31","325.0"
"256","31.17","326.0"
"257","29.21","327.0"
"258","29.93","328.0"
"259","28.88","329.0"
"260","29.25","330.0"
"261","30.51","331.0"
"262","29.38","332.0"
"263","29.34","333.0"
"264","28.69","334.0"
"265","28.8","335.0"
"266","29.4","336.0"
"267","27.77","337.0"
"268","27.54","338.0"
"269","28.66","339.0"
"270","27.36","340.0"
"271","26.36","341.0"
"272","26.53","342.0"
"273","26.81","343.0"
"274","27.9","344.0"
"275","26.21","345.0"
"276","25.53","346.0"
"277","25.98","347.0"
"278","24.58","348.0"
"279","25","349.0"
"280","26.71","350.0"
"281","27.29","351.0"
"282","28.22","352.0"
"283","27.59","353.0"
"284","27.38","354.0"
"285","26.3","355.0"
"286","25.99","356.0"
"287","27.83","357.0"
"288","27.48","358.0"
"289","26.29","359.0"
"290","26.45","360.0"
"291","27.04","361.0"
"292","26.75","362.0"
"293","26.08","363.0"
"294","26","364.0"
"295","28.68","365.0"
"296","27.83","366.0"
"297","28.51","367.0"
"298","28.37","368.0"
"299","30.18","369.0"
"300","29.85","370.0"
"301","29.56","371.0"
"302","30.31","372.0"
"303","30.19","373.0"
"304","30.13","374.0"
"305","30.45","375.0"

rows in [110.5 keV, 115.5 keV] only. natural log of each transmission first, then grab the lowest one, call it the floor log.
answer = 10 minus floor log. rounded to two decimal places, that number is 6.73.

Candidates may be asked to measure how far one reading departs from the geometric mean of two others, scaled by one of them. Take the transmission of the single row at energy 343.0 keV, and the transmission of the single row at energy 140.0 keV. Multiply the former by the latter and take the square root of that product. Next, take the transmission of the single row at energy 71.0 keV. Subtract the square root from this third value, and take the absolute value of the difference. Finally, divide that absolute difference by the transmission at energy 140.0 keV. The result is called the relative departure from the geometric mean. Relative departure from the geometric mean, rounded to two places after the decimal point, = 0.20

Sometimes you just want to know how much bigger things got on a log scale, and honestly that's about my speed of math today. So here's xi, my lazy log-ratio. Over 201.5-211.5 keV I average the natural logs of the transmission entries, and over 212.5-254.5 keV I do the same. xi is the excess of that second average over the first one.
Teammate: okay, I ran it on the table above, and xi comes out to -0.2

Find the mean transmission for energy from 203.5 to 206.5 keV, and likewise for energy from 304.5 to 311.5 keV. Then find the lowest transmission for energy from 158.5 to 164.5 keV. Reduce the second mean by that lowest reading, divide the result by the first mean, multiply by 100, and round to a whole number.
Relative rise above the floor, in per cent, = -3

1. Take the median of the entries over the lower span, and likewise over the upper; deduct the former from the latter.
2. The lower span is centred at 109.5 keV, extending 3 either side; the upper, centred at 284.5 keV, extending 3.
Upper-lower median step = 3.0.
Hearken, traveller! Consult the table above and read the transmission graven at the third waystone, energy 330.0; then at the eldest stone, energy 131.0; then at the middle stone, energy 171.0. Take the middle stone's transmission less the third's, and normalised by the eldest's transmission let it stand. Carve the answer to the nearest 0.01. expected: 0.21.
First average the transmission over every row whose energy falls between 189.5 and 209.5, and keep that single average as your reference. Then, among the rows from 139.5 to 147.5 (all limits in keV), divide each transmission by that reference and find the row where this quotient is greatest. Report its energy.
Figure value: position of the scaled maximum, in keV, 140.0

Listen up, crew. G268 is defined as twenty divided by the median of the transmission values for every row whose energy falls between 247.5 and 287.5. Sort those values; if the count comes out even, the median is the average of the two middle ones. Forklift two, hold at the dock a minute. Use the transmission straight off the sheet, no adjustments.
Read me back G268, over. 0.65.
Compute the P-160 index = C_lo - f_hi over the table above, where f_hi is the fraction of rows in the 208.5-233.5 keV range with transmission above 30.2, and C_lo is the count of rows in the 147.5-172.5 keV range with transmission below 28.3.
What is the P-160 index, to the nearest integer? 11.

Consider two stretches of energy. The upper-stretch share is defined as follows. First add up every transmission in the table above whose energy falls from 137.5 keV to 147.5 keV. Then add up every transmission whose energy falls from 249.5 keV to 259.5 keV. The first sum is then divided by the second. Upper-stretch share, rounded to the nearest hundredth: 0.77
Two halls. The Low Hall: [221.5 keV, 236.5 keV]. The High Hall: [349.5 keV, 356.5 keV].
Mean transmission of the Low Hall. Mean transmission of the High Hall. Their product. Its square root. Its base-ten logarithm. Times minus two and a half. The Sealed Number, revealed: -3.64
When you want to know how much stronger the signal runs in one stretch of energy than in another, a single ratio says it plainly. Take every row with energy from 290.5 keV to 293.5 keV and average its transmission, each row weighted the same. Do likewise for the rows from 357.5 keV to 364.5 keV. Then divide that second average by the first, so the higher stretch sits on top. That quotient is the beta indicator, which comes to 1.0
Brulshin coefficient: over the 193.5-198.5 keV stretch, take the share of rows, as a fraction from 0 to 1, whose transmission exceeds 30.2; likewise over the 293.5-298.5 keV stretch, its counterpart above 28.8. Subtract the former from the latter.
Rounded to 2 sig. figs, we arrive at -1.0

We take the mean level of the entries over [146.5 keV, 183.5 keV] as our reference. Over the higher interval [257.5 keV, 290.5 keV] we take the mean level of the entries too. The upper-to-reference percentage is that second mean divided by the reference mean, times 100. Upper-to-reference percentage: 98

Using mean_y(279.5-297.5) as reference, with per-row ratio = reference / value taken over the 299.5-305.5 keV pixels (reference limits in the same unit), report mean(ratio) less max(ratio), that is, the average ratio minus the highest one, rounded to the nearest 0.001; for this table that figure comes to -0.039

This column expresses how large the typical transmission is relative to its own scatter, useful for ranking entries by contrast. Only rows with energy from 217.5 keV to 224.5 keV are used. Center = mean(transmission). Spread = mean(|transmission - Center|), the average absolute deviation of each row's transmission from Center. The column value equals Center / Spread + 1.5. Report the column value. 26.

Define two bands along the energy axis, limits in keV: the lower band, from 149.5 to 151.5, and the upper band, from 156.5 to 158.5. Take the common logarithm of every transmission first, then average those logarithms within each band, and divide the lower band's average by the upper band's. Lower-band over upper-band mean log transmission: 0.97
